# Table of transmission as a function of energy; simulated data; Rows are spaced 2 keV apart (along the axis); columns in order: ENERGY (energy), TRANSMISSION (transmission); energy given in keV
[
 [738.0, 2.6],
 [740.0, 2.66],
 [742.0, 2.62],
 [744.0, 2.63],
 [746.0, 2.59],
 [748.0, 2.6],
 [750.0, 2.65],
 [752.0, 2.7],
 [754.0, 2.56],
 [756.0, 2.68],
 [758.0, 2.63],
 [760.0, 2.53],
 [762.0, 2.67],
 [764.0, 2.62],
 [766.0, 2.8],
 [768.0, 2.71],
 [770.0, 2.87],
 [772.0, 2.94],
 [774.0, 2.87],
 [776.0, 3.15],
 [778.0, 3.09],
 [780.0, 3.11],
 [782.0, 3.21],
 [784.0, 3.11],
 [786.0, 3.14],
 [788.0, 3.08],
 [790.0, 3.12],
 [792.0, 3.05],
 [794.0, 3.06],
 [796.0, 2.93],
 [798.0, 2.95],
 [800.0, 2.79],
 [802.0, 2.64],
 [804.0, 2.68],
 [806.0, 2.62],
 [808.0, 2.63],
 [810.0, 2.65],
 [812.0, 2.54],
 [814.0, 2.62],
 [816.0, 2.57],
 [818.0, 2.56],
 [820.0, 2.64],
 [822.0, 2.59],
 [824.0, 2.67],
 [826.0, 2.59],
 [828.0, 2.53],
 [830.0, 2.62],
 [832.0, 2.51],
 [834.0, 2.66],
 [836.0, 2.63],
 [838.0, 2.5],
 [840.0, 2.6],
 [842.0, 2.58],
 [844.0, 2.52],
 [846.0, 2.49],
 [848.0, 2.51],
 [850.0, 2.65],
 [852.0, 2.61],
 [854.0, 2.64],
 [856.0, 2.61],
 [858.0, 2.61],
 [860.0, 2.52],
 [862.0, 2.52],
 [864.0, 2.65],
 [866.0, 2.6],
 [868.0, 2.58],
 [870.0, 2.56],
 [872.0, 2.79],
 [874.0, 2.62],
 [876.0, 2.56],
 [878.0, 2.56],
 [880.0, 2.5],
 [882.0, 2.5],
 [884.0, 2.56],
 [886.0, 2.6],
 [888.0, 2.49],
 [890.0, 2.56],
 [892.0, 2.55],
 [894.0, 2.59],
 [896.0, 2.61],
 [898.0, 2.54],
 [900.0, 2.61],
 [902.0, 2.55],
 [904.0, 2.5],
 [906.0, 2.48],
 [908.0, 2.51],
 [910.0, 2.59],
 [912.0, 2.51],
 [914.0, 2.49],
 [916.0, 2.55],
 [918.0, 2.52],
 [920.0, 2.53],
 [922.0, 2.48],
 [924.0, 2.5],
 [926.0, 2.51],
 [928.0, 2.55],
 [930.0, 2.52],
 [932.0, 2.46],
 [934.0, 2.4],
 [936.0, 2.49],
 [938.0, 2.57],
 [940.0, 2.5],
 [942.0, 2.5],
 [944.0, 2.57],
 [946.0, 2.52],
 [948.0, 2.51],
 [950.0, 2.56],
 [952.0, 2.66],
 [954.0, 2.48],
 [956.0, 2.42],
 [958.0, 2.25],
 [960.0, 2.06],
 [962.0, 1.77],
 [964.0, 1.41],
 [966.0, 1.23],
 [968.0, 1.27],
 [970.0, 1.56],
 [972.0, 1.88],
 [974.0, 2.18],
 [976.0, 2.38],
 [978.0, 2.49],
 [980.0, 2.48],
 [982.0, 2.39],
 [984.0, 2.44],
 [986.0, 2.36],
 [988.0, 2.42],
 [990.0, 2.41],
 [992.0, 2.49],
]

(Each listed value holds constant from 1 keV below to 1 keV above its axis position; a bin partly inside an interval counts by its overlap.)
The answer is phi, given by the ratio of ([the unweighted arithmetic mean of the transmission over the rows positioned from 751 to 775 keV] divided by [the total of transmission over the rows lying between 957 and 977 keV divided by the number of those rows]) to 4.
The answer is 0.38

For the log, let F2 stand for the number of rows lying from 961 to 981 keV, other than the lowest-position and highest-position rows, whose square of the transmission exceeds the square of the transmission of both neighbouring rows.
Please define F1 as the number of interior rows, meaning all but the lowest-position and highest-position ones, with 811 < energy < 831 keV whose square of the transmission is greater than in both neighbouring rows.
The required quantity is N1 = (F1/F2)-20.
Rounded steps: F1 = 3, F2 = 1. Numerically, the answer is -17.0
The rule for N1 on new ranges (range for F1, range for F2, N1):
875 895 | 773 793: -19.5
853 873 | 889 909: -19.5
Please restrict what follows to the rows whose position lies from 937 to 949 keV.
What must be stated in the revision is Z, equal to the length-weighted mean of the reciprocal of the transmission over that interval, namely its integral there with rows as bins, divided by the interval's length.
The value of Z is 0.396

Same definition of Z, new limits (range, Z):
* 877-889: 0.395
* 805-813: 0.383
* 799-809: 0.374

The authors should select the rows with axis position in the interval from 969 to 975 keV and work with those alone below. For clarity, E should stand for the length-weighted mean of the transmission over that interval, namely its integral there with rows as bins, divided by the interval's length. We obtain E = 1.87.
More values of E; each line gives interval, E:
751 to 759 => 2.64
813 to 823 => 2.60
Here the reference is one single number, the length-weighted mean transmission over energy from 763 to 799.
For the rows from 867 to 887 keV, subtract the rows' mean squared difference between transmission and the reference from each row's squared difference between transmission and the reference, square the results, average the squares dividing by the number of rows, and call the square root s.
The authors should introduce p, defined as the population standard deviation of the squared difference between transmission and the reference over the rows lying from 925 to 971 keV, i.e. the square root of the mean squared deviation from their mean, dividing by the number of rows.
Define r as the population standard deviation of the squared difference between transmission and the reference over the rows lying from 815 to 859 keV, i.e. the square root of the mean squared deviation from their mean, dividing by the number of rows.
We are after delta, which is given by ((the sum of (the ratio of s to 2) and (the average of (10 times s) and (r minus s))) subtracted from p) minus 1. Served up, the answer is -0.4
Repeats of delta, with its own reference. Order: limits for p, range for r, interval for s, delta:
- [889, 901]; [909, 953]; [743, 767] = -1.2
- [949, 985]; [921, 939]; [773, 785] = -0.1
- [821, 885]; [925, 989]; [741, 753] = -1.5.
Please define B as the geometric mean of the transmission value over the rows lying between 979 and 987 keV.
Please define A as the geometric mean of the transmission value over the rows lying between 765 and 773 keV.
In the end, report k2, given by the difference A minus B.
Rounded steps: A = 2.83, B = 2.42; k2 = 0.41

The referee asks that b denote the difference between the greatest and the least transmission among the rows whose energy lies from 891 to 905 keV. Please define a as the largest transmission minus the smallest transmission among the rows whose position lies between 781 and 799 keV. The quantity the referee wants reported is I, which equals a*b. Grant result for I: 0.03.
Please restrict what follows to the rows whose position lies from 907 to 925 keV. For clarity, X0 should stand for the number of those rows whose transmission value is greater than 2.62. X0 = 0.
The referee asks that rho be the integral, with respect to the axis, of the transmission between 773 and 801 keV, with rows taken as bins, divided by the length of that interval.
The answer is 3.05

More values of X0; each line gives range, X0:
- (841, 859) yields 2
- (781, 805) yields 12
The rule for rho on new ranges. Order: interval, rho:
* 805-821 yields 2.60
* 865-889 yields 2.58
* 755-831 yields 2.80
